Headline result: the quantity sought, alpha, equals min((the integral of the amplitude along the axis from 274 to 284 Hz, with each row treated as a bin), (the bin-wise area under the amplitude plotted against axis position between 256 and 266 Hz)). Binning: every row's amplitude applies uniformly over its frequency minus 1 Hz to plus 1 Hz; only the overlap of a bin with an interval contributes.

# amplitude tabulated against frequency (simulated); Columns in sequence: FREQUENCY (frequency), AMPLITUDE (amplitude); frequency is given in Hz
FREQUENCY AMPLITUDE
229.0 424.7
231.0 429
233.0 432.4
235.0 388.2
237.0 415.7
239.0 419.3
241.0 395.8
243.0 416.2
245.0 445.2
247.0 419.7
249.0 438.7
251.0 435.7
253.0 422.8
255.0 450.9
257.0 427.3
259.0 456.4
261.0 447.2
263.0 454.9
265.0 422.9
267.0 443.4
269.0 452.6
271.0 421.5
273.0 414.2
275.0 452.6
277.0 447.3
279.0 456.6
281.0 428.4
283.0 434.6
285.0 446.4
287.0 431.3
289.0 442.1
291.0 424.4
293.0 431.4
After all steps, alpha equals 4417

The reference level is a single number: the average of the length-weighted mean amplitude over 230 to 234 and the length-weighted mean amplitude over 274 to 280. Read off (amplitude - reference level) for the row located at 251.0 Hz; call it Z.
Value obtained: -6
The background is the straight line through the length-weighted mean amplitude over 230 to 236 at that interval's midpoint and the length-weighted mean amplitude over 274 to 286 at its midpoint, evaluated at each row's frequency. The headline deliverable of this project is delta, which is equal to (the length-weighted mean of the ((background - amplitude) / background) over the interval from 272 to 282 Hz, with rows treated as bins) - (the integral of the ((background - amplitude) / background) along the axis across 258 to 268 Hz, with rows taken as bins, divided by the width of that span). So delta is 0.03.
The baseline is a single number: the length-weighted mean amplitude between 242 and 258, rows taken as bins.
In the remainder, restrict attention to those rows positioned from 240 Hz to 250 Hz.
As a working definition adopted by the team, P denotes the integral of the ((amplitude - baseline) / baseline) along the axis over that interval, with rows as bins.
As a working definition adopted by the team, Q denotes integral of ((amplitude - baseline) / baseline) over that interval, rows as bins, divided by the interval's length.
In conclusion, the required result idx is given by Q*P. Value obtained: 0.0043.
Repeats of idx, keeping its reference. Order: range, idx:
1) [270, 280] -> 0.0022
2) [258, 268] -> 0.0089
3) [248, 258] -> 0.0005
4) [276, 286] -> 0.0060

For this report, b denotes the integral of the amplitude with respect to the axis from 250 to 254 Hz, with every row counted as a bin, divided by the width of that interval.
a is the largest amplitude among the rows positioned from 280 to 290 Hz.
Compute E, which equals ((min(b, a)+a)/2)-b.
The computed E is 9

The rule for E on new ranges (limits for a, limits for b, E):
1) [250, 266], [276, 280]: 2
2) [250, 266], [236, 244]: 22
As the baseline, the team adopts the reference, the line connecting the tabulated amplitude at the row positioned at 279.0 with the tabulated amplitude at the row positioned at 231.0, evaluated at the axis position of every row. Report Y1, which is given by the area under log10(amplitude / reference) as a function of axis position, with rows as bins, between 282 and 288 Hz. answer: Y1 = -0.132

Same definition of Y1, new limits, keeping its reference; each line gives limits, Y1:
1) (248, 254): -0.049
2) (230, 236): -0.087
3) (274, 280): -0.019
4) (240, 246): -0.106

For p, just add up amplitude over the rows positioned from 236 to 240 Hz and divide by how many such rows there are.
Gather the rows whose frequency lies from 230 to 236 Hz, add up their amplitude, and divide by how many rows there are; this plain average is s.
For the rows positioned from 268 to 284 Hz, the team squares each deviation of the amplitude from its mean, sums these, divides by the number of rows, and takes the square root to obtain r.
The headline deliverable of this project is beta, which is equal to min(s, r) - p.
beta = -403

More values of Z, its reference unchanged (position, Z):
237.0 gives -26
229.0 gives -17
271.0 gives -20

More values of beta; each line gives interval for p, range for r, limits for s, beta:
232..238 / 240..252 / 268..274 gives -395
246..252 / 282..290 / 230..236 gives -425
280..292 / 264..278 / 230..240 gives -419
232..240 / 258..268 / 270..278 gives -402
